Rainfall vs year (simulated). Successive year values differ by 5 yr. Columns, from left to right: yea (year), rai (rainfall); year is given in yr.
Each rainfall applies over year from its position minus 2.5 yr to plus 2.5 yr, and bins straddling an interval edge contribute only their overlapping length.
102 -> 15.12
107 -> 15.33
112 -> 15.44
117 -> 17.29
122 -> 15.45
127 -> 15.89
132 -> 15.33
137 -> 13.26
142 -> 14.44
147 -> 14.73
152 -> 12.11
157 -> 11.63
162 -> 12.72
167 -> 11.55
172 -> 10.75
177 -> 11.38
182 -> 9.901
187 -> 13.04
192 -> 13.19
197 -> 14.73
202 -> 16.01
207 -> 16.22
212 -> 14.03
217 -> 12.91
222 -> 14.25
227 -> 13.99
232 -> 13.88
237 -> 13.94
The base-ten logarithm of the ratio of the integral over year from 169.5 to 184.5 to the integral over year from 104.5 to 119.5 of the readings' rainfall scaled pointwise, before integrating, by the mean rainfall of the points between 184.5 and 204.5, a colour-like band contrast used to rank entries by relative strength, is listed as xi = -0.18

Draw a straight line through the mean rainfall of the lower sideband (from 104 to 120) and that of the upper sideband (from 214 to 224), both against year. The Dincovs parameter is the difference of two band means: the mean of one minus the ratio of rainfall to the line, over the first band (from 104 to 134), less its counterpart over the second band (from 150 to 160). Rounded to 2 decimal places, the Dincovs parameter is -0.21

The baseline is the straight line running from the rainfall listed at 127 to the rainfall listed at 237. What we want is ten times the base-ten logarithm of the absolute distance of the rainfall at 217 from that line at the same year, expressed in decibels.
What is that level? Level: 1.4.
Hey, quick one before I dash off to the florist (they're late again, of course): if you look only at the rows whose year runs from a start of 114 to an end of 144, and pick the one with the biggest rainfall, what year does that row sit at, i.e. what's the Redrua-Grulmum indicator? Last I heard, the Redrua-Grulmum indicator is 117 yr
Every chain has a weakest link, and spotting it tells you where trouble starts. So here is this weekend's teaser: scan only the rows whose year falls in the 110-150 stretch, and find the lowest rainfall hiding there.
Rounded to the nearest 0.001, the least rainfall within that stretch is 13.260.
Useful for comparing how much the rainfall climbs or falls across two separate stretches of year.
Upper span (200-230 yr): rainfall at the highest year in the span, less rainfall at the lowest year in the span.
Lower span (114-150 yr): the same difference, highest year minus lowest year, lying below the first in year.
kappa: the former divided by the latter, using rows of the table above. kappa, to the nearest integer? 1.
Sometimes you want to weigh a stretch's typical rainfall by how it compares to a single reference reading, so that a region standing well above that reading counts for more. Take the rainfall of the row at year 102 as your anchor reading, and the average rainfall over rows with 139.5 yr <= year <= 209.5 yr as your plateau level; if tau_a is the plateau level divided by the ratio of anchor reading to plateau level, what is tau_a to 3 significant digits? 11.2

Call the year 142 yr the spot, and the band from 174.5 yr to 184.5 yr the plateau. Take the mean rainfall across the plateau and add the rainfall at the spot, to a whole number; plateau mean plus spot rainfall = 25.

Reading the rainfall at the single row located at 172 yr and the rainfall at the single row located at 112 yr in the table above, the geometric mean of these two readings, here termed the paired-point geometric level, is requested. 12.9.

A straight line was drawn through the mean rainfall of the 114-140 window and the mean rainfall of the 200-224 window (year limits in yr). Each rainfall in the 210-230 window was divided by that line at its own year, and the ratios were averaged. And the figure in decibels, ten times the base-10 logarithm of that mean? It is -0.25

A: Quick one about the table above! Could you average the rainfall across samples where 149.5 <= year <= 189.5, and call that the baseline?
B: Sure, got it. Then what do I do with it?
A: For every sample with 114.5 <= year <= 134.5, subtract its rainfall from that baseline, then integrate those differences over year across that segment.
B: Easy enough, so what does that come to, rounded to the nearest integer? -87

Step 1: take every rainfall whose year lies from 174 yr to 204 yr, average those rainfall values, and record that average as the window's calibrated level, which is 13.0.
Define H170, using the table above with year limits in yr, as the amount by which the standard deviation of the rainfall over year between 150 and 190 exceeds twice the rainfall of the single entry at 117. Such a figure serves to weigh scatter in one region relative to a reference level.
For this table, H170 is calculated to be -33.6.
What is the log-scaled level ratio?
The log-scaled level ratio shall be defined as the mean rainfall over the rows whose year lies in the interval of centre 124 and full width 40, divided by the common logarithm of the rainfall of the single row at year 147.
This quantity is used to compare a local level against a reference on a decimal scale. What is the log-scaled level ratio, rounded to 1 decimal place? 13.1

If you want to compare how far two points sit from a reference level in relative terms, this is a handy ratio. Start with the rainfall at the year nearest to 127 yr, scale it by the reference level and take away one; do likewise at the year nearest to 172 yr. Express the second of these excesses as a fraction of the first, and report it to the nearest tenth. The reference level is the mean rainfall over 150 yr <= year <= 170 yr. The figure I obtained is -0.3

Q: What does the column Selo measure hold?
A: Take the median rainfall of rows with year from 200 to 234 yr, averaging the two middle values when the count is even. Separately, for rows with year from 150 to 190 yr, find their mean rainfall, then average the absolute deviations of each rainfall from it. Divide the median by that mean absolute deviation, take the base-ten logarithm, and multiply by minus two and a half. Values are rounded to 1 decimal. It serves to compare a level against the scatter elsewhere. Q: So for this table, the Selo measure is -3.2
